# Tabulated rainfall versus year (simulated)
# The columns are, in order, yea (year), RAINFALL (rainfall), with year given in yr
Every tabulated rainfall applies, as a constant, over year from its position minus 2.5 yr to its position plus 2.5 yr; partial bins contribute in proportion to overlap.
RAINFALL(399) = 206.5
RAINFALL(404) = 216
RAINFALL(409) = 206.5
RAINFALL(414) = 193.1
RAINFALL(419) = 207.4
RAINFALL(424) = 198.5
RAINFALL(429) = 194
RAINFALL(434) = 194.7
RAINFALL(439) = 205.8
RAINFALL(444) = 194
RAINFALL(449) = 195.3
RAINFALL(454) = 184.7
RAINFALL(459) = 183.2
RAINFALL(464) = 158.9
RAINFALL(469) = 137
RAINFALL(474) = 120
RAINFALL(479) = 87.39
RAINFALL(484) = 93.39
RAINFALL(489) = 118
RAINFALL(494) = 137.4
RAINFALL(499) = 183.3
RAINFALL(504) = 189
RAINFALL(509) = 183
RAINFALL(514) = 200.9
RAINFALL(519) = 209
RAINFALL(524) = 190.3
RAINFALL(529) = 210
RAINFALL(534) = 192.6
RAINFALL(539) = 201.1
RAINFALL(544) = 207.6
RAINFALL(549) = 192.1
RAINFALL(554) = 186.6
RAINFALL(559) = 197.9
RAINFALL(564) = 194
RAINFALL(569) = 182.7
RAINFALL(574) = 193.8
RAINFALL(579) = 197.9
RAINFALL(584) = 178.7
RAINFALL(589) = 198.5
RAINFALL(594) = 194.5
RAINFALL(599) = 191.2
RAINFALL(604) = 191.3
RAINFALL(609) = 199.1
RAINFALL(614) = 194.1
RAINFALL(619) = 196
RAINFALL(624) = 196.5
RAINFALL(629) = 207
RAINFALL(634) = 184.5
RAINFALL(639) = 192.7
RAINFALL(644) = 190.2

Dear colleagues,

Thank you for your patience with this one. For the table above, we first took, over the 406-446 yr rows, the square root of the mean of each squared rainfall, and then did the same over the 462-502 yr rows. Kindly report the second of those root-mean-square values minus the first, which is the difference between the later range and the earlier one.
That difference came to -66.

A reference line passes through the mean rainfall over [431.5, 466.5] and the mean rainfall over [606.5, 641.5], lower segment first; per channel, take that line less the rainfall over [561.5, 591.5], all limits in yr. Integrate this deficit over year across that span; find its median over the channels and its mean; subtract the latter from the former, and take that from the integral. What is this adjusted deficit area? 84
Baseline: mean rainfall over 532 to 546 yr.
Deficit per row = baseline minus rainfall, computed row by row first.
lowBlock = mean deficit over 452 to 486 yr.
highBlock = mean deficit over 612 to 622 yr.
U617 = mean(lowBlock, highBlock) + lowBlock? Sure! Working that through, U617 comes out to 97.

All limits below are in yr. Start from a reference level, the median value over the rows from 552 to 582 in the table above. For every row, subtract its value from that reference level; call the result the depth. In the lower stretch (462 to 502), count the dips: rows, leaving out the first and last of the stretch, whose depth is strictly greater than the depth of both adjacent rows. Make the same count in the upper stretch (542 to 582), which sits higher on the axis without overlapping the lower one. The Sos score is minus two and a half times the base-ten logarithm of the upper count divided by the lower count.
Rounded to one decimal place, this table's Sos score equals -0.8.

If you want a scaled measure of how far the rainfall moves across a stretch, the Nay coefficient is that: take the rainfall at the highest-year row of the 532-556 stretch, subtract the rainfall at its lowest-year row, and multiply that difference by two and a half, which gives -15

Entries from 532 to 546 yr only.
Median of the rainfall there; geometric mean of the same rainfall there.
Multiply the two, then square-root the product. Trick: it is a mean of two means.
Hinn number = 200.7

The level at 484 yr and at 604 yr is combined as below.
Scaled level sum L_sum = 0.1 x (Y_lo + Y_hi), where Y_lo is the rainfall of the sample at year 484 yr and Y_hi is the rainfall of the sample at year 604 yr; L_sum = 28.5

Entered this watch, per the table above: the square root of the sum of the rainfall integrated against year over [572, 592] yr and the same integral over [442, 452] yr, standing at 76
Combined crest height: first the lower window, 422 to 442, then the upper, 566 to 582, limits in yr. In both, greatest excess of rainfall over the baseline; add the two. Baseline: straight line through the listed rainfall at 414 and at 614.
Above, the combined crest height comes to 17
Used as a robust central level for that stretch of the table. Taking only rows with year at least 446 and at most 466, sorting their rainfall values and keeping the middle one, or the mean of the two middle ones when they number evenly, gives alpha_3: 184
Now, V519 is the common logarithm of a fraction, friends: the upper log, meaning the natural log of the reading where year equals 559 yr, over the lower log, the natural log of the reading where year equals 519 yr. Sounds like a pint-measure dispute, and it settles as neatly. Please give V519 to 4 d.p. -0.0045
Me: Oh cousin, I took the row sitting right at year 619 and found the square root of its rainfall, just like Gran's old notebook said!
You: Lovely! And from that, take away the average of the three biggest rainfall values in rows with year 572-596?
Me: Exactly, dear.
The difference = -183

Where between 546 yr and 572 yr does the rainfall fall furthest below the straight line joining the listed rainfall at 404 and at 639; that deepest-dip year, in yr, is 569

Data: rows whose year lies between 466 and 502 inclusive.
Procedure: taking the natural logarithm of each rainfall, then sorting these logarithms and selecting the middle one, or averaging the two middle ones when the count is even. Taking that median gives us 4.79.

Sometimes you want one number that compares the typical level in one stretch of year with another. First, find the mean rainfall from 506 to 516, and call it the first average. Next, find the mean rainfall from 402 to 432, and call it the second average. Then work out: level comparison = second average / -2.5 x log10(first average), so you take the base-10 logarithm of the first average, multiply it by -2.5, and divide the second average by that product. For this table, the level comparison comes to -35.5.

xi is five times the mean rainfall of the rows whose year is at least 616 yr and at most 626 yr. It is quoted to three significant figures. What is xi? 981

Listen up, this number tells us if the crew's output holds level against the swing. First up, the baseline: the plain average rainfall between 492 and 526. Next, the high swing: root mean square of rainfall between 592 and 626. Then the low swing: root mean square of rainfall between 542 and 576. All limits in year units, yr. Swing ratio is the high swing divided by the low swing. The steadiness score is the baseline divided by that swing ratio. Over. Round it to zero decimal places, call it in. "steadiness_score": 184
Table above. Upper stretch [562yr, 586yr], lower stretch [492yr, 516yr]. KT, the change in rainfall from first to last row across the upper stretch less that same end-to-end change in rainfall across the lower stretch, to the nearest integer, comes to -79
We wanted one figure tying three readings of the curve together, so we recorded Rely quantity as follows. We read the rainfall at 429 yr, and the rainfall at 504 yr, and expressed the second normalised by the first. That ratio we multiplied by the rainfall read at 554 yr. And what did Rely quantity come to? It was 182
